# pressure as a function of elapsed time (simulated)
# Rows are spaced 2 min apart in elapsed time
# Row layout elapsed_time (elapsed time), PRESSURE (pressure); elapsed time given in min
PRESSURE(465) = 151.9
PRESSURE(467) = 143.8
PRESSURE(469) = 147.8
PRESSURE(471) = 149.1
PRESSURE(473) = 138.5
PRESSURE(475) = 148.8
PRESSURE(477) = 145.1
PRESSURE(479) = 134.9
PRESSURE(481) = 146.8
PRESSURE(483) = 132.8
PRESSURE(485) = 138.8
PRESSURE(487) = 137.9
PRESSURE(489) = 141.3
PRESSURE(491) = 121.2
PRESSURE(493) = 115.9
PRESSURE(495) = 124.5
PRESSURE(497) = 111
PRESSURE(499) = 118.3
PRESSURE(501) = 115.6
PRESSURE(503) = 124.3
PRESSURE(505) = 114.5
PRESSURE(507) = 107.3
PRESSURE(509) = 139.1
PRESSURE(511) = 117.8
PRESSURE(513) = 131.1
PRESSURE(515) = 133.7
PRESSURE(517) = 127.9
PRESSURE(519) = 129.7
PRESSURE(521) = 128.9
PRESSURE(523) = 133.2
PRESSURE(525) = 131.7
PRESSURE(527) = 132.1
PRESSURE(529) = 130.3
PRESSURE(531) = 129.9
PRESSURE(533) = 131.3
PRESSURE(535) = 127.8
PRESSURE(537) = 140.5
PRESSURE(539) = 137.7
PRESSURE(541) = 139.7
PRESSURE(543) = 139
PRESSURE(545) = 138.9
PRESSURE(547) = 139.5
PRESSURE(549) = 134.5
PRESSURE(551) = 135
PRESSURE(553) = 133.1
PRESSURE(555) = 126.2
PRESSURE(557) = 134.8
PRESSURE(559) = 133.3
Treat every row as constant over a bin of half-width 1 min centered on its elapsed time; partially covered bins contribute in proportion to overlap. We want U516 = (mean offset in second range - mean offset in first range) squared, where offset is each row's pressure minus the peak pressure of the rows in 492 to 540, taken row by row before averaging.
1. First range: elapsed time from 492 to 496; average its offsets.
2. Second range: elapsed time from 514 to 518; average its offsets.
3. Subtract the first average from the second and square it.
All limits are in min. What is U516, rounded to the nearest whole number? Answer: 112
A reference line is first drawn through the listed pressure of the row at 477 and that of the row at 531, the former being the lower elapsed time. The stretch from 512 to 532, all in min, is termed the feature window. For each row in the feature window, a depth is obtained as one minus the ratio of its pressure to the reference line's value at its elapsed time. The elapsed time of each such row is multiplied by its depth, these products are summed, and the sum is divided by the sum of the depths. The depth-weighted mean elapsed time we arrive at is 516.3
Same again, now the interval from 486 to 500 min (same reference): 494.8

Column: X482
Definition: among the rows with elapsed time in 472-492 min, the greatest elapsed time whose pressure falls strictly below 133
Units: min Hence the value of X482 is 491 min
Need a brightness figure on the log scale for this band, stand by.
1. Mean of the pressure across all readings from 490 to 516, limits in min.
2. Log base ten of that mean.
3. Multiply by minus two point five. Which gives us -5.208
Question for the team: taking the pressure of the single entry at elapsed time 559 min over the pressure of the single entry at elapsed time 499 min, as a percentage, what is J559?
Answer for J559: 113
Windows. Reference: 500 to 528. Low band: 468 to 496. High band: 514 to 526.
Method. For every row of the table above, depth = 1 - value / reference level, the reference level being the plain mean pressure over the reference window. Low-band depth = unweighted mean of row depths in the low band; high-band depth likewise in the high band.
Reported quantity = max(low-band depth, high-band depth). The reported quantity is -0.04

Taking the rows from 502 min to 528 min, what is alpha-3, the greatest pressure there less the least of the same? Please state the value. 31.8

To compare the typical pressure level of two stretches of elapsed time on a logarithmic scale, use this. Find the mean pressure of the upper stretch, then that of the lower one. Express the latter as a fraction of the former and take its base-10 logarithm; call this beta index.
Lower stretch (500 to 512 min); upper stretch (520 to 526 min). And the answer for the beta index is -0.04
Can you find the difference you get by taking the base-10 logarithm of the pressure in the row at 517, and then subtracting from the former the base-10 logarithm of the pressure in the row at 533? -0.01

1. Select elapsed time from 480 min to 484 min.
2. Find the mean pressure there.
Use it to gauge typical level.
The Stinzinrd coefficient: 140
